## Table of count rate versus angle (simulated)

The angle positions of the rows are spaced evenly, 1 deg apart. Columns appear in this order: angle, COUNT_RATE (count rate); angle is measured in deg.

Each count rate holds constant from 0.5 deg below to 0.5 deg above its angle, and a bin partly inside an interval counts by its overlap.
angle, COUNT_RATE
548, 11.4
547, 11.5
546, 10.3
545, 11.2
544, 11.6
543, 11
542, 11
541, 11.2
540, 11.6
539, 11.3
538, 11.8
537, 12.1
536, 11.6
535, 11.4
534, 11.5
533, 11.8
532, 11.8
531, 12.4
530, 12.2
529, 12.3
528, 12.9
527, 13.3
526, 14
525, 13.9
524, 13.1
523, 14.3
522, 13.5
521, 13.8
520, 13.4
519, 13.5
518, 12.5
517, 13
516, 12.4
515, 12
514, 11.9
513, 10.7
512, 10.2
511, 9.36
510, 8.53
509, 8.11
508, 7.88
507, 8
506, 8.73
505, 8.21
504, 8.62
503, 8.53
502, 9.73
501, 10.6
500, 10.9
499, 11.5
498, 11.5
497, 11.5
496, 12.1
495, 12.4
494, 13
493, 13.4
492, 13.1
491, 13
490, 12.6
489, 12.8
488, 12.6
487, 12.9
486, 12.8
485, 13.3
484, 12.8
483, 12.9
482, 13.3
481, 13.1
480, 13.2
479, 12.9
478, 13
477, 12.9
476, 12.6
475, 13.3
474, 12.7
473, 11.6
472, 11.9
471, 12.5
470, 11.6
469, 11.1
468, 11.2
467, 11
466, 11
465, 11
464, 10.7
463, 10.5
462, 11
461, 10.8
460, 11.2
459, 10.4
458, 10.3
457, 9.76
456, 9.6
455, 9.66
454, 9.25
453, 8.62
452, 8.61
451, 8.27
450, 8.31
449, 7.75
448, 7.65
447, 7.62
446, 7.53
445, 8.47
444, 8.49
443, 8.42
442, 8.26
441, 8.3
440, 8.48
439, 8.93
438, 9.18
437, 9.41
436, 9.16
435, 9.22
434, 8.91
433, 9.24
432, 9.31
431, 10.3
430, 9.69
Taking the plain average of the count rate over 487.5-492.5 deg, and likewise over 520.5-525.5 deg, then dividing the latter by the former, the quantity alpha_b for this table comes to 1.07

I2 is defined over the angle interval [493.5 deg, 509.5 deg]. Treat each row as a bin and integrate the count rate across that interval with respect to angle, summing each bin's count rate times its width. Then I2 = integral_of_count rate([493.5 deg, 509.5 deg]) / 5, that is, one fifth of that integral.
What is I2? 32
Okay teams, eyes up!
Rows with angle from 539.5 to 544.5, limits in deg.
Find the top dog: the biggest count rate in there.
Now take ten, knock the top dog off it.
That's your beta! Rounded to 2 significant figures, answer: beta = -1.6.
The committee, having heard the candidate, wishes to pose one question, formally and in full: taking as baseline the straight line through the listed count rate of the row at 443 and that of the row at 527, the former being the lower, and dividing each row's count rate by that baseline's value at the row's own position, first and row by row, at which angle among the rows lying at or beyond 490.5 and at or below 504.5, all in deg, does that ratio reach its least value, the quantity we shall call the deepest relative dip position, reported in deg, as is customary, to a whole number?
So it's 503 deg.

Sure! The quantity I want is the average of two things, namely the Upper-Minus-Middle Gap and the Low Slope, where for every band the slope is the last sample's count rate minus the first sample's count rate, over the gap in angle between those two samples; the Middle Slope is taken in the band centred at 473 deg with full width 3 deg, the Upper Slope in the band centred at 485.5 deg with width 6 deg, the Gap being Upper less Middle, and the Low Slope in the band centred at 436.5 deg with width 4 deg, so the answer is -0.24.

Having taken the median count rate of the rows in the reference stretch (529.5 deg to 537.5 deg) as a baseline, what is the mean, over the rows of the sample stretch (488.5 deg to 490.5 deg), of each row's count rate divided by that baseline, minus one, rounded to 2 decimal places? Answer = 0.08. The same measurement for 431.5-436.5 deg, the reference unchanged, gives -0.22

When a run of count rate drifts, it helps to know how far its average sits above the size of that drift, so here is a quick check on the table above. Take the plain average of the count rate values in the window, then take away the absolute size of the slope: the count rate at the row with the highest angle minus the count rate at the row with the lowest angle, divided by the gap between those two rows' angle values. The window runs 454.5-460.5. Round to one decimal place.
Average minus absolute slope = 9.8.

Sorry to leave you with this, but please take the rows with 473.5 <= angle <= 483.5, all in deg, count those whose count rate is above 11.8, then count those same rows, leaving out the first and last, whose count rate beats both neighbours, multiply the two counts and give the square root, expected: 6.3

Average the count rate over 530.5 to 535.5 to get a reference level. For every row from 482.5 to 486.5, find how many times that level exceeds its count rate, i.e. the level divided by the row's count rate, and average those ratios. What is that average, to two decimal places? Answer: 0.91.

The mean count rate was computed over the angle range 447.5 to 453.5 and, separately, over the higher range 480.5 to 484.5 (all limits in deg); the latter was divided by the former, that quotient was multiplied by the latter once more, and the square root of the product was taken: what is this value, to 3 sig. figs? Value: 4.55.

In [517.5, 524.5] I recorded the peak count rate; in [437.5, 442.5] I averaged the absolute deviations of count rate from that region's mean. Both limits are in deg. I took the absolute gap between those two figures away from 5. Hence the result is -9.0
